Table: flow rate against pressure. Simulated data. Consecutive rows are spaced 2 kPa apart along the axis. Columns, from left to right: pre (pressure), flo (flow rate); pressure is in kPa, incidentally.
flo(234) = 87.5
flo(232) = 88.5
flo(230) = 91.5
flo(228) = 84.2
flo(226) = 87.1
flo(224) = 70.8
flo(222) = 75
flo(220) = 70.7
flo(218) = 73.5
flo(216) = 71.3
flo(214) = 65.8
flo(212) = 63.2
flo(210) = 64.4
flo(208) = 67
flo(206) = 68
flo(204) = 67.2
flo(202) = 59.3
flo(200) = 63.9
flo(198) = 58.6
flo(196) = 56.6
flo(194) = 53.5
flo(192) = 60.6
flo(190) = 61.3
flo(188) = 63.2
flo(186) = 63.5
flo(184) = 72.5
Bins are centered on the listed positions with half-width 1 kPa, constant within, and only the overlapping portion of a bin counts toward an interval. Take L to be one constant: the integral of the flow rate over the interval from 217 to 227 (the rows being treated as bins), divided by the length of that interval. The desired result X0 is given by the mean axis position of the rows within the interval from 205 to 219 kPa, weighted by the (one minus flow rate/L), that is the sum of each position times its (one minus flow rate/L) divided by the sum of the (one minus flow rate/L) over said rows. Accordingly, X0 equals 211.0 kPa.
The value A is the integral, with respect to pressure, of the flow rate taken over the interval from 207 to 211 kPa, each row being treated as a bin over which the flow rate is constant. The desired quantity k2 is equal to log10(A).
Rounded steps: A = 263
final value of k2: 2.42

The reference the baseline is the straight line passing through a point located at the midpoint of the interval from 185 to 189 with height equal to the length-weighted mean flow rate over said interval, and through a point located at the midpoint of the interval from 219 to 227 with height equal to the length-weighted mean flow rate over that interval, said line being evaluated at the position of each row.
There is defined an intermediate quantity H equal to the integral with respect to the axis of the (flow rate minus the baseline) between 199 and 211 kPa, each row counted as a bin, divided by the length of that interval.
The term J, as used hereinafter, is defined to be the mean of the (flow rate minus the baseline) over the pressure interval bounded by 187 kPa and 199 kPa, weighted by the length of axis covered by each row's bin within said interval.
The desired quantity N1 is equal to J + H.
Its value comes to -11.1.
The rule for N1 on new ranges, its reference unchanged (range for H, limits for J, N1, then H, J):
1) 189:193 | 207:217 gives -9.5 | -3.8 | -6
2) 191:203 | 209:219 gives -13.2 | -8.1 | -5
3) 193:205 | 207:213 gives -14.2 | -7.7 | -7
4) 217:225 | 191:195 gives -11.1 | -2.7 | -8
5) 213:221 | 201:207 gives -7.9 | -3.5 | -4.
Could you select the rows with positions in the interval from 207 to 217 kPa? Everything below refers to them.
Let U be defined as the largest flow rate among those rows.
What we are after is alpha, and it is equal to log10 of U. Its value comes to 1.85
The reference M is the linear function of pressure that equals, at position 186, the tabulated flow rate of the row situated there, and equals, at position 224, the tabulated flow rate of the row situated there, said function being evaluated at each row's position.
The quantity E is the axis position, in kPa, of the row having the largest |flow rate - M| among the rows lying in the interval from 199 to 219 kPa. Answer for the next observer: 202 kPa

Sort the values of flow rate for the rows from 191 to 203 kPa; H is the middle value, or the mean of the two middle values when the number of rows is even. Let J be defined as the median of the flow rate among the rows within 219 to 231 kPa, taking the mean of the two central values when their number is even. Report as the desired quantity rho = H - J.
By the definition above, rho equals -21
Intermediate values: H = 59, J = 80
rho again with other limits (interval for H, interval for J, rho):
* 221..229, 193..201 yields 22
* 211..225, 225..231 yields -16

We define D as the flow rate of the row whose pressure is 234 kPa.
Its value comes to 87.5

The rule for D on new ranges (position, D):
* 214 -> 65.8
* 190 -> 61.3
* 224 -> 70.8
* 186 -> 63.5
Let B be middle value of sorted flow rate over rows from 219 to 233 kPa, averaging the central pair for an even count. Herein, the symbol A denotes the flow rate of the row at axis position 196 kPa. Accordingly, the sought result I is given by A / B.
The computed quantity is 0.67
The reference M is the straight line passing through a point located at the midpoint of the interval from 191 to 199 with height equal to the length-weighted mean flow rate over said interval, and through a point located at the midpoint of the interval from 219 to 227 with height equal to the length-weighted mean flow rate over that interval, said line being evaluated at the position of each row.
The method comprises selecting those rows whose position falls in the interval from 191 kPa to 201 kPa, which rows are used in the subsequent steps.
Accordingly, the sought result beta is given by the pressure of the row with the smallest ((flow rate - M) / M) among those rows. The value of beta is 194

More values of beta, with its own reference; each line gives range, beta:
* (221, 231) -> 224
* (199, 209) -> 202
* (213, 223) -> 214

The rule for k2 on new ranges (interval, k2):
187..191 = 2.40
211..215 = 2.41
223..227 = 2.50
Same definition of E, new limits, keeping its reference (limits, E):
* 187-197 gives 194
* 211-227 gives 226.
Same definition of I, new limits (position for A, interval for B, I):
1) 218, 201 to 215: 1.12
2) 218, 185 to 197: 1.21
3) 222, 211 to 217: 1.14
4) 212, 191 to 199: 1.10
